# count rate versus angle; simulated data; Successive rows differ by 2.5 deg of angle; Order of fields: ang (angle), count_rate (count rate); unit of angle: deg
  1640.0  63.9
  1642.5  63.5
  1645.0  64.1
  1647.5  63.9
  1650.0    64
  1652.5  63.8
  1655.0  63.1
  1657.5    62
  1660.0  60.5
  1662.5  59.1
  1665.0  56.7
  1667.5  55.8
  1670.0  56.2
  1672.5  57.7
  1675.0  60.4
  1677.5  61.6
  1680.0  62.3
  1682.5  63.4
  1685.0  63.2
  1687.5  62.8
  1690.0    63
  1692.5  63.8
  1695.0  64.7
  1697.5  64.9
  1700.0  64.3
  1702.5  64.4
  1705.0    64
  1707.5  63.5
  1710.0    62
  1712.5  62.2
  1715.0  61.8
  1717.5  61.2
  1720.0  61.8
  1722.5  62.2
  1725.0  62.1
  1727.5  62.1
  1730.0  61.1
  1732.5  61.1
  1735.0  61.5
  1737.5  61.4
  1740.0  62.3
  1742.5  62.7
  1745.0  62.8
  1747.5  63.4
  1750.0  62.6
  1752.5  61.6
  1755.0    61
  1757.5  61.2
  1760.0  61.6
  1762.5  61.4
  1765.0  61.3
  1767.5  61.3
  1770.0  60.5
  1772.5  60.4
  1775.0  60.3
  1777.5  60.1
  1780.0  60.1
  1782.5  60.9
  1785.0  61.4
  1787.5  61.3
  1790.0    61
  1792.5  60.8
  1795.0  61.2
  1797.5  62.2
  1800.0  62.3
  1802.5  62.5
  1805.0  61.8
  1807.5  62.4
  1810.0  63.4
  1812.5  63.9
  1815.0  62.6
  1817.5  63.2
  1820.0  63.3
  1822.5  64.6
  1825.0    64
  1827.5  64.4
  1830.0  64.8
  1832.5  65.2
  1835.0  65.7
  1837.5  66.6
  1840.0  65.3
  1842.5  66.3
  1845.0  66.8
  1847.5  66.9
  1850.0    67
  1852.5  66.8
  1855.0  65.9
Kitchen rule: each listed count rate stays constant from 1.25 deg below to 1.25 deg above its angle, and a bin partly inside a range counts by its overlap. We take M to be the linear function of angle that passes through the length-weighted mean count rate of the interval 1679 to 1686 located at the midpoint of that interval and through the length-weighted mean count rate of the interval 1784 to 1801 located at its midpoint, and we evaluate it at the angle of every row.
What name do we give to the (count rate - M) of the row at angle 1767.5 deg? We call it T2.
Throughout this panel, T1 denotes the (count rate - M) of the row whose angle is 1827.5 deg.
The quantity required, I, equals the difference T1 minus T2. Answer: 4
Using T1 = 3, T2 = -0.5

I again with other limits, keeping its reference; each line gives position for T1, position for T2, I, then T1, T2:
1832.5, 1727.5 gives 5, 4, -0.3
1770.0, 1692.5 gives -2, -1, 1.0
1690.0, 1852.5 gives -6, 0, 6.2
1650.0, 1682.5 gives 0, 1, 0.4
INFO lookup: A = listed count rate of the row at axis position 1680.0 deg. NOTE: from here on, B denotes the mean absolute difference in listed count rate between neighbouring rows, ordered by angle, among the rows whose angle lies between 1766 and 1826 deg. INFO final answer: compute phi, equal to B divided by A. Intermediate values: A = 62.3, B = 0.50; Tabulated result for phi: 0.008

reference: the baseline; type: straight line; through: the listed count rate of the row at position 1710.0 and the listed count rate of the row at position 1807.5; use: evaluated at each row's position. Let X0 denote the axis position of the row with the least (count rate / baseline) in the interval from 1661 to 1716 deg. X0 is 1667.5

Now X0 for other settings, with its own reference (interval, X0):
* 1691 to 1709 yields 1707.5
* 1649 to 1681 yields 1667.5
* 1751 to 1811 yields 1780.0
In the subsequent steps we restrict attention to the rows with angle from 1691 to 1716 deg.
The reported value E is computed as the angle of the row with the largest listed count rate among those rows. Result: 1697.5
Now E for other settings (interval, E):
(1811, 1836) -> 1835.0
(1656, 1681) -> 1680.0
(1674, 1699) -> 1697.5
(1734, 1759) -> 1747.5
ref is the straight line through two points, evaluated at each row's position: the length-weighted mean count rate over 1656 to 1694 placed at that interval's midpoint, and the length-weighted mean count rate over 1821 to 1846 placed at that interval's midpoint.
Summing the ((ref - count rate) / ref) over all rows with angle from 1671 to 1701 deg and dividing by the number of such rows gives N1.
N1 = -0.03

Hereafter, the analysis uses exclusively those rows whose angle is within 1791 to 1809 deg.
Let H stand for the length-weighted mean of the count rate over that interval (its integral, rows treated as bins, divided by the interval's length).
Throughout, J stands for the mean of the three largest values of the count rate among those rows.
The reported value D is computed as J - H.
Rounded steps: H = 61.9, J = 62.4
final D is 0.51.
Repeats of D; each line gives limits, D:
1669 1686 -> 2.25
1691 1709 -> 0.49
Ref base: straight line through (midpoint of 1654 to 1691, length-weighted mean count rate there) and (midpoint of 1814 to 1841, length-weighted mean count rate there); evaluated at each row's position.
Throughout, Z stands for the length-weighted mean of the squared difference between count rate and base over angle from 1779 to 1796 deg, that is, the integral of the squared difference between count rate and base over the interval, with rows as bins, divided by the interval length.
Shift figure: 6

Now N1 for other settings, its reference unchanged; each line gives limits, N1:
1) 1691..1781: 0.01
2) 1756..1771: 0.03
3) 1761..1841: 0.03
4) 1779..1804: 0.04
